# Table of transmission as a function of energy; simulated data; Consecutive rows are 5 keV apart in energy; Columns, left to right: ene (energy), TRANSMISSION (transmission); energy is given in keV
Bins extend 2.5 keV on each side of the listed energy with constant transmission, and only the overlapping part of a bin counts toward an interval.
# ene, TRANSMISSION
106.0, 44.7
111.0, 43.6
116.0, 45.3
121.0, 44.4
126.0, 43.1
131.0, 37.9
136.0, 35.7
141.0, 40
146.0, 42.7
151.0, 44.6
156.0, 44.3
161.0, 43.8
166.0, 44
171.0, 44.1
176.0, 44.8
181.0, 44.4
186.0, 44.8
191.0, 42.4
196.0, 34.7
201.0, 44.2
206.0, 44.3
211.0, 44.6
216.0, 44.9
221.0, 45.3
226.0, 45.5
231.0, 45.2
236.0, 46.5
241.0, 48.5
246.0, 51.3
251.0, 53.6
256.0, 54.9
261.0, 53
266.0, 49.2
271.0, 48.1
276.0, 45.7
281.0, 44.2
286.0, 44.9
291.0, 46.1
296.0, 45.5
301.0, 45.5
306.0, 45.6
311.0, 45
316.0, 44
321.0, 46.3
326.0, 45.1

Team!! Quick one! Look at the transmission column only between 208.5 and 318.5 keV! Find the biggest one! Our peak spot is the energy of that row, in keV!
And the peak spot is 256.0 keV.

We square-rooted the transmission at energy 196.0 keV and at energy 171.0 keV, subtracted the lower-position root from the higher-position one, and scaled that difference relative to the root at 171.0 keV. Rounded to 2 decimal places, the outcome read -0.11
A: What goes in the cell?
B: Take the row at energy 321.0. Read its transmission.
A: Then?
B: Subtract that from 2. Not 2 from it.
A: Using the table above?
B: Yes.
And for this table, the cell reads -44.3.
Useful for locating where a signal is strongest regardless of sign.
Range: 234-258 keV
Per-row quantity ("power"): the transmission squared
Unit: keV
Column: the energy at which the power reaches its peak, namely 256.0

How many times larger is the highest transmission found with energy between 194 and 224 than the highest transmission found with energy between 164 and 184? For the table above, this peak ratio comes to 1.01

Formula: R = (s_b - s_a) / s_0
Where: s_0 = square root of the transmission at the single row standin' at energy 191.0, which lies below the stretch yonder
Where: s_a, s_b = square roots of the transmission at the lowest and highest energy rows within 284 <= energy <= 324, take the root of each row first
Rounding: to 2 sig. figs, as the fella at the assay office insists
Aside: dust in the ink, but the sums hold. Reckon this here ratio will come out 0.016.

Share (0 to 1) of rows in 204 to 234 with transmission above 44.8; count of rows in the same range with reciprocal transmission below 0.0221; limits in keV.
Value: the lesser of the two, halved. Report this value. 0.33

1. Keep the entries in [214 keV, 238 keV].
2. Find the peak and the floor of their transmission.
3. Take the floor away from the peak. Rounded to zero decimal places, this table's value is 2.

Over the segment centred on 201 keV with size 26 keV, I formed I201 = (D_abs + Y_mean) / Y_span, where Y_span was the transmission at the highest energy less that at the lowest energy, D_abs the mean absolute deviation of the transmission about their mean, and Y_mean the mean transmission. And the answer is 20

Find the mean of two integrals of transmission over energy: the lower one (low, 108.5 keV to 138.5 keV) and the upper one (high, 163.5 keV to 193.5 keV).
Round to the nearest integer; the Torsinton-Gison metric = 1286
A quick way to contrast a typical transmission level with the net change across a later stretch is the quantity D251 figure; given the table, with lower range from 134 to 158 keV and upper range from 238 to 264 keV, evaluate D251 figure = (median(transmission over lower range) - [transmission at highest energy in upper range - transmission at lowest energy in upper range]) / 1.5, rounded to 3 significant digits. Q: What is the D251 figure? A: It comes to 25.5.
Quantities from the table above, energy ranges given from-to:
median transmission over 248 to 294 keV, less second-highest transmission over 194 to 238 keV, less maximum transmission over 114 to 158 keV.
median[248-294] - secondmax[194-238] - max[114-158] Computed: -43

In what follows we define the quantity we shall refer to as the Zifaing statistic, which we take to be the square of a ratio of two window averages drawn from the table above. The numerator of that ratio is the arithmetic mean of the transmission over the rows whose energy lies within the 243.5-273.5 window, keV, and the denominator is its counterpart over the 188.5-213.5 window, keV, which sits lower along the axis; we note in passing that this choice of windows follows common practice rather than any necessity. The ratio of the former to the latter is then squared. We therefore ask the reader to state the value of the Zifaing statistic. 1.5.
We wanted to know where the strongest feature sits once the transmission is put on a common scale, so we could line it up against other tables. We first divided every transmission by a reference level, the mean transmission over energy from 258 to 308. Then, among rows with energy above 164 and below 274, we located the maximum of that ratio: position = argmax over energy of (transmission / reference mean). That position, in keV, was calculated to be 256.0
